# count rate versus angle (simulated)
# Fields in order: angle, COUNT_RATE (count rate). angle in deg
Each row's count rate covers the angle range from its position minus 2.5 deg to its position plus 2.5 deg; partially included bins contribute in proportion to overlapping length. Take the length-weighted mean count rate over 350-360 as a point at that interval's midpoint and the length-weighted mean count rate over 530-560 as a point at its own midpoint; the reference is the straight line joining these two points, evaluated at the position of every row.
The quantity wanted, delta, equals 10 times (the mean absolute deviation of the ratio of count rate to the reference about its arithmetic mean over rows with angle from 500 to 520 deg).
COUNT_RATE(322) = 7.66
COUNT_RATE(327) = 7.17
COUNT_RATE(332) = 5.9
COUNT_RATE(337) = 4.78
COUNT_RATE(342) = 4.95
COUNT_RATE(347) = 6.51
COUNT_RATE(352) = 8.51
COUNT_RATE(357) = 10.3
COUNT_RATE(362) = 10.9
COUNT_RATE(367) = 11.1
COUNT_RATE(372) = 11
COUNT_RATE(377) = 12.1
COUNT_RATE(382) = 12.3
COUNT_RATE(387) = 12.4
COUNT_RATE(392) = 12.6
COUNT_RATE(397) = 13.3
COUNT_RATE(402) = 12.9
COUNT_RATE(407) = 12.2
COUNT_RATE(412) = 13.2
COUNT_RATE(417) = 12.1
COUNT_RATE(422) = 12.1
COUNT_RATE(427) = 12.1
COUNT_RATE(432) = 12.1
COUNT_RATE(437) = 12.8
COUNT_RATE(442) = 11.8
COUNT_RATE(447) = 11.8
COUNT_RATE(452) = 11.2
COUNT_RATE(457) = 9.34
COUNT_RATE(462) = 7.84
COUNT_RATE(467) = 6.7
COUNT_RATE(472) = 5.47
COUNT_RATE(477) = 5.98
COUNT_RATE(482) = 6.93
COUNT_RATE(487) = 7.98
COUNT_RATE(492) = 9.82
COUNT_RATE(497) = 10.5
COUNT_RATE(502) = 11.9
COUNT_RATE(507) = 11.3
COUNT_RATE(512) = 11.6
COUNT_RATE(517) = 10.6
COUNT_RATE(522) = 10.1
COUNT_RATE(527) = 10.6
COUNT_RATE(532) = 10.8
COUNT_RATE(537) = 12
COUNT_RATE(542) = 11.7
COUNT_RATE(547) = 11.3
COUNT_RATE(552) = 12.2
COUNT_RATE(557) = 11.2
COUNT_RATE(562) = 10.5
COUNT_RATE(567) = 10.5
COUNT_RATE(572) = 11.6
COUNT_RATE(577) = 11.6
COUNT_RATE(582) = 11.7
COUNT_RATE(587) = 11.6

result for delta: 0.38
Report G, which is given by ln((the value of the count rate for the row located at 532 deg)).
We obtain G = 2.38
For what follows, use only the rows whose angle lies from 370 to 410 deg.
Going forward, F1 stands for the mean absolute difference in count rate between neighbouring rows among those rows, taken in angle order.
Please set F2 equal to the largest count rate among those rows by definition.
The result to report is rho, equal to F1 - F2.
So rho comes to -12.8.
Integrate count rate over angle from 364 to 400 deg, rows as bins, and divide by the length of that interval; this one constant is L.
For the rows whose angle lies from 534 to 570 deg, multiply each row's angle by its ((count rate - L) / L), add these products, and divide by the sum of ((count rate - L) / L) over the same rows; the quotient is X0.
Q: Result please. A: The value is 558.5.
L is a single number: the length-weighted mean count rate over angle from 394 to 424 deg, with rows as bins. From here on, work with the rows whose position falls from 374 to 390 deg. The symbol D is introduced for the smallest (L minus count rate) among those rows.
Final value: 0.2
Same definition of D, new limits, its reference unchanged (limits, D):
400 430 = -0.6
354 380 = 0.5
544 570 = 0.4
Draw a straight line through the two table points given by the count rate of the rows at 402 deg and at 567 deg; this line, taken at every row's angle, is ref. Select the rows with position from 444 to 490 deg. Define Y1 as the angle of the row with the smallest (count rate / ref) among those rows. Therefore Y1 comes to 472 deg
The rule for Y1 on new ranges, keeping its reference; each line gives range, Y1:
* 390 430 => 407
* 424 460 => 457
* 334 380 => 337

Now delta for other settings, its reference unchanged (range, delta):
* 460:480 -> 0.75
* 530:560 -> 0.38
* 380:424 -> 0.40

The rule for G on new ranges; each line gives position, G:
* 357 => 2.33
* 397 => 2.59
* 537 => 2.48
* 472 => 1.70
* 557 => 2.42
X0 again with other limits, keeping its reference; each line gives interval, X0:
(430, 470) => 462.8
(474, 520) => 487.8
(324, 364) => 340.5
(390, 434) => 401.9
